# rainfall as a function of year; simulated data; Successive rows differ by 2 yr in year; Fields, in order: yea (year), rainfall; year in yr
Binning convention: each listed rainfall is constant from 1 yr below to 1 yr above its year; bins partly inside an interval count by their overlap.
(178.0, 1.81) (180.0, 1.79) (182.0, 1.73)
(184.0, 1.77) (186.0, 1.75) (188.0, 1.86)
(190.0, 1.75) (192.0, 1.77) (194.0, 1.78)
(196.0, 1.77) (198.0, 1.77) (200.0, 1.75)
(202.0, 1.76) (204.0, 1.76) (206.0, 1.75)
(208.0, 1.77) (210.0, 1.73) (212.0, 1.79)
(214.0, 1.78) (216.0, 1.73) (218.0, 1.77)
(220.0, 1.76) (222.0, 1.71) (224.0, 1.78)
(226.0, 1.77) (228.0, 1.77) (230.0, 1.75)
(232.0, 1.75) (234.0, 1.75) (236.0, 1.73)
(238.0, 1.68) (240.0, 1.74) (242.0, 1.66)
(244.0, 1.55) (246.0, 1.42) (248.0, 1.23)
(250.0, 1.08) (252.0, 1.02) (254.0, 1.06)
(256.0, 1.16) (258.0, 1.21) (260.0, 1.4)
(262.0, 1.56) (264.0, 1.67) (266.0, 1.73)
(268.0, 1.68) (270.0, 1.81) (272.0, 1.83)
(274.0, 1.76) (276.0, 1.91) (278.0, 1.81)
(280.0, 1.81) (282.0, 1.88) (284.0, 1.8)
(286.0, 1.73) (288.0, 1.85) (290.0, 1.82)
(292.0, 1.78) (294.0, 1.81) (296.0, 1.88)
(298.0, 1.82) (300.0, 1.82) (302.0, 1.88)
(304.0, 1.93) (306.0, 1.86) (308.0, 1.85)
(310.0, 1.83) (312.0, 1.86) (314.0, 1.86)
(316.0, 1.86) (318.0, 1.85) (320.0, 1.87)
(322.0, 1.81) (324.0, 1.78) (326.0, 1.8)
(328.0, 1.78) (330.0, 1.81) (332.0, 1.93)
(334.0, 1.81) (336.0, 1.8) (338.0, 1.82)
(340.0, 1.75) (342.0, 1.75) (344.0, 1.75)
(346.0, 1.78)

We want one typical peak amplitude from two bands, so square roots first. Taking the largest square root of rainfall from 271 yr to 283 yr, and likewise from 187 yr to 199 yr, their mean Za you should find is 1.37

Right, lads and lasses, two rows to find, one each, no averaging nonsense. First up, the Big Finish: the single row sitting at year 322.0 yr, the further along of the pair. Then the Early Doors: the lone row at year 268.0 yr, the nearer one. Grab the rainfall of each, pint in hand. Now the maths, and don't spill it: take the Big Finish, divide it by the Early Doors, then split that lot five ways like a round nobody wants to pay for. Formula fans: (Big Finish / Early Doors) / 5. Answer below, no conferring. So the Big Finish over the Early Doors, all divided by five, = 0.215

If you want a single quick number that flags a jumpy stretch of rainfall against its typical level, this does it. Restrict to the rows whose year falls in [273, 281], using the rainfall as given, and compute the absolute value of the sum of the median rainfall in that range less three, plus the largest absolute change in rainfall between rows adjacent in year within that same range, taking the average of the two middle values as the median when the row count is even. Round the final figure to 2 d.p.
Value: 1.04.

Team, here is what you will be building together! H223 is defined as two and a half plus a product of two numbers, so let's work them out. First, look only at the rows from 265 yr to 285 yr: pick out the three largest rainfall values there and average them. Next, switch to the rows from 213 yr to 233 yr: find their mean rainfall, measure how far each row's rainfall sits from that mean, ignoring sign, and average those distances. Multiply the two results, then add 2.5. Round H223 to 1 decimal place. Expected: 2.5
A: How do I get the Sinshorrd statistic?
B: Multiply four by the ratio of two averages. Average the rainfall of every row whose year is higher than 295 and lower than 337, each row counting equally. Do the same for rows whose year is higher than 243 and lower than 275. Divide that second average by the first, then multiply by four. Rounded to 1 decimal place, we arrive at 3.1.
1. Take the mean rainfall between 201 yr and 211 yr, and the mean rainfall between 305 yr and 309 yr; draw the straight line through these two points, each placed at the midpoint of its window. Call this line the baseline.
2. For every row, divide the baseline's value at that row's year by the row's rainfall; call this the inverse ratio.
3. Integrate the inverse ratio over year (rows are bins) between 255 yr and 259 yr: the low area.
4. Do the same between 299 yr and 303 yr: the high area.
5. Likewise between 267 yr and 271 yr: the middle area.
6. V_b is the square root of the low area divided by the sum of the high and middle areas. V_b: 0.86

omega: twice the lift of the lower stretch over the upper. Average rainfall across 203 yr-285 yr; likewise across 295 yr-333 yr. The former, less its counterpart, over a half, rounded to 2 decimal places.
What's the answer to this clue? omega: -0.41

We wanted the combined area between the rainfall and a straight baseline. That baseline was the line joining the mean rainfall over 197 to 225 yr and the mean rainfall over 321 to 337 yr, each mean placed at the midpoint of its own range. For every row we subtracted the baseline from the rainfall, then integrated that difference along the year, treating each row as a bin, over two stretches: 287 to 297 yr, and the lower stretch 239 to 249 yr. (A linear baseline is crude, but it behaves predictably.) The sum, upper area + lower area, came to -2.2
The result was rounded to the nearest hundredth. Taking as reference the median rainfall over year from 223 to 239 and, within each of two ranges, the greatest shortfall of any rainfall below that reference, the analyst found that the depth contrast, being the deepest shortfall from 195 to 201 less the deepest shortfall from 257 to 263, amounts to -0.54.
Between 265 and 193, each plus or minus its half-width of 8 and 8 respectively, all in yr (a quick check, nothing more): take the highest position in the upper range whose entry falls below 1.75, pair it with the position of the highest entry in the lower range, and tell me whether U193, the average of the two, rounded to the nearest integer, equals 228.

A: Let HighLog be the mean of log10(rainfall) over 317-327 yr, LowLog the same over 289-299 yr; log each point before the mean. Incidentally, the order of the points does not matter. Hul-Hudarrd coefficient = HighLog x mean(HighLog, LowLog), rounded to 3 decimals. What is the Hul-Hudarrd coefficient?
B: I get 0.068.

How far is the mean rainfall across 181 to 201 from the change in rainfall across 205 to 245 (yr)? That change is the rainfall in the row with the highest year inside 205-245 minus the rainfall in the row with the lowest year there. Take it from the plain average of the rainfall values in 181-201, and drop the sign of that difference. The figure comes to 1.97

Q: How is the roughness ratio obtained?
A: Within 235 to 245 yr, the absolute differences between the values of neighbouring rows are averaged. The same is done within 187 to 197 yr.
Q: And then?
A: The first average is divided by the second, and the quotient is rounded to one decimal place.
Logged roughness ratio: 2.0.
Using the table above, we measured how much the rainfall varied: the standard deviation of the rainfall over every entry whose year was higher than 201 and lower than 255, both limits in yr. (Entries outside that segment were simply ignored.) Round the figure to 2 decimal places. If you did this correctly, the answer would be 0.24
